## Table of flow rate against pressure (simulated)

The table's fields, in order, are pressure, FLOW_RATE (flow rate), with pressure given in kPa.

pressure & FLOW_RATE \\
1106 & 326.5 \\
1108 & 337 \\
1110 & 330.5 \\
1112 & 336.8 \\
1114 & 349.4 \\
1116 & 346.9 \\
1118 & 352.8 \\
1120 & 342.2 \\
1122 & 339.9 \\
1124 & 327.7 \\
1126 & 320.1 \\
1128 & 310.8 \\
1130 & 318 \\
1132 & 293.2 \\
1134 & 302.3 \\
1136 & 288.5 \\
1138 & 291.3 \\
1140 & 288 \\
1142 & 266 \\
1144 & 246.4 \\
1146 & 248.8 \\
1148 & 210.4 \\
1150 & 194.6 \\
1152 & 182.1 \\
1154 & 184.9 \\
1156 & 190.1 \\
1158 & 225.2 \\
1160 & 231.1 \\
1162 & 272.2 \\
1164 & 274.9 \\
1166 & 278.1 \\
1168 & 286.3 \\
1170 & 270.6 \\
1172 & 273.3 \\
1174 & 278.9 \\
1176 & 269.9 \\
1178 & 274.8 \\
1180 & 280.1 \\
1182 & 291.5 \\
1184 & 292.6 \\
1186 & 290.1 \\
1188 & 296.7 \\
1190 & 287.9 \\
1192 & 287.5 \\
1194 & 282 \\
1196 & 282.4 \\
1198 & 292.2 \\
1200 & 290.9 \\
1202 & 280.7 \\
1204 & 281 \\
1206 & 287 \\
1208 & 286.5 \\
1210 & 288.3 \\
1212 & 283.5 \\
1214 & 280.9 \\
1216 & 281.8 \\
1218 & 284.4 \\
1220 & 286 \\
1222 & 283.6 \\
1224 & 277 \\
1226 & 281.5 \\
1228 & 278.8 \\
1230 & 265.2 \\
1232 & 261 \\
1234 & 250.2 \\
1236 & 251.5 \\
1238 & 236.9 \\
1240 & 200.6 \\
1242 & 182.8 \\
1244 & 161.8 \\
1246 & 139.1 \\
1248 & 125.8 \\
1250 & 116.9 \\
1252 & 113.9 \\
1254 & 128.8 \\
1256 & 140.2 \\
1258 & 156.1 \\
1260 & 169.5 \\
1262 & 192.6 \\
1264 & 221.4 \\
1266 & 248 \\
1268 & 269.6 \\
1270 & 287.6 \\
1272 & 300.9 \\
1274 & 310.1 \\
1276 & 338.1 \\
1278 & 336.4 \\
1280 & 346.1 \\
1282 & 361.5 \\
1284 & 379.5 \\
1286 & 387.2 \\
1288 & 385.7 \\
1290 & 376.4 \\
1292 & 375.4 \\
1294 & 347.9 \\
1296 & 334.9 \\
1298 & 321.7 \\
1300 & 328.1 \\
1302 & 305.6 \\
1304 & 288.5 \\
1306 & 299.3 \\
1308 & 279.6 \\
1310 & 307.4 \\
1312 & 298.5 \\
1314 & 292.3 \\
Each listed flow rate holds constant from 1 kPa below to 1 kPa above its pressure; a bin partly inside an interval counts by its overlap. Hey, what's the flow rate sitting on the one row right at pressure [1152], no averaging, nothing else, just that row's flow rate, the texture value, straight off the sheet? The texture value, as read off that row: 182.1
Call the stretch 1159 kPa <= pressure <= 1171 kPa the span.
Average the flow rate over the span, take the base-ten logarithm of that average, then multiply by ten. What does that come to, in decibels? 24.3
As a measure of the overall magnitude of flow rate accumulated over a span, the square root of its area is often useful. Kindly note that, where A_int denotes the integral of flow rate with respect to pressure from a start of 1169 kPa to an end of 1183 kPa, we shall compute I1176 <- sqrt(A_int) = 62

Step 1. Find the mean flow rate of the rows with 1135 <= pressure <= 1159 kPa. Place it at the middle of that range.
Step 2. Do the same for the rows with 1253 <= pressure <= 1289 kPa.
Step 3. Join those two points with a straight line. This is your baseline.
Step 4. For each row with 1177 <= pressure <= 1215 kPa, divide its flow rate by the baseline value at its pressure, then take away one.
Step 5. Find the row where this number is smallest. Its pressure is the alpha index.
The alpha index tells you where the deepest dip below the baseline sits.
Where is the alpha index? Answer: 1214 kPa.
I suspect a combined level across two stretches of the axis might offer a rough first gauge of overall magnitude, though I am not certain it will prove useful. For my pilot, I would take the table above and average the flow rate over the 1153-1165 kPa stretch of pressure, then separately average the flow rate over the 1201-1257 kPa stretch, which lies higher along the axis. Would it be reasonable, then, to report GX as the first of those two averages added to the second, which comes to 463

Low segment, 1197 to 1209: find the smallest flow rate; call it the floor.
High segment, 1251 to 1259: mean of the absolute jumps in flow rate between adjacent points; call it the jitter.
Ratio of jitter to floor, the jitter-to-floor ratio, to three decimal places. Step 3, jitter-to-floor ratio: 0.050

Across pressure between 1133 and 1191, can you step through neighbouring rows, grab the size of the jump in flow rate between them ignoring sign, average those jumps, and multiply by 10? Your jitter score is 110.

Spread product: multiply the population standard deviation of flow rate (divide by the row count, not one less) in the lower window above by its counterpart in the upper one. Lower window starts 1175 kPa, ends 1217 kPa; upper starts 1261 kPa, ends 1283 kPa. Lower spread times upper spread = 323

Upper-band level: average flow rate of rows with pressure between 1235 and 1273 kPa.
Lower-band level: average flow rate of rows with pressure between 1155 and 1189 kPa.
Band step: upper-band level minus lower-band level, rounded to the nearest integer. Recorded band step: -77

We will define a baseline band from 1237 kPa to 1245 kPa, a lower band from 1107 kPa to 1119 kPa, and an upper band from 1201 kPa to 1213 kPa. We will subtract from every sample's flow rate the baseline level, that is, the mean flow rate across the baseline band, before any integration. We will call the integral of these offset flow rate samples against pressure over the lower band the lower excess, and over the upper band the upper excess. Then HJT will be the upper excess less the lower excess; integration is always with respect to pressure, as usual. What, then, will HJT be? -693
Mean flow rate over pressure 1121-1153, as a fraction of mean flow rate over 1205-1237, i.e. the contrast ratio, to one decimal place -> 1.0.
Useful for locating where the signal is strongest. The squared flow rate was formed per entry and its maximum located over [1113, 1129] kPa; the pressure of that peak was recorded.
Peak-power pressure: 1118 kPa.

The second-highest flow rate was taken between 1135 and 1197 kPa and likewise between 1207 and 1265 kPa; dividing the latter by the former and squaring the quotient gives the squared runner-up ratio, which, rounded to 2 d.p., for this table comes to 0.96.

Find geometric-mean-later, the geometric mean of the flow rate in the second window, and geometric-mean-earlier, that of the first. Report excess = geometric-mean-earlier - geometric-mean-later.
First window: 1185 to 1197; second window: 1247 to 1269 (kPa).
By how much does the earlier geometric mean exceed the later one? 124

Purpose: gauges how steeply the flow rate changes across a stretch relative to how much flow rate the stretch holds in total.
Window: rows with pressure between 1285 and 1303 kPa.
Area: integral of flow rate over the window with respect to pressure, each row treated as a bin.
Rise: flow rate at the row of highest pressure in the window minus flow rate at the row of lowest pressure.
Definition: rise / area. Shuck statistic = -0.013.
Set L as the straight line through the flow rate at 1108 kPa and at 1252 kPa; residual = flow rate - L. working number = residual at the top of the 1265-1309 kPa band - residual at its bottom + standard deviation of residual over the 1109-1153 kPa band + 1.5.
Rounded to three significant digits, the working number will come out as 131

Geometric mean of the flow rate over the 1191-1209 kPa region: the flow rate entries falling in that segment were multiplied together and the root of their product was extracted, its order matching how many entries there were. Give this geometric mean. 286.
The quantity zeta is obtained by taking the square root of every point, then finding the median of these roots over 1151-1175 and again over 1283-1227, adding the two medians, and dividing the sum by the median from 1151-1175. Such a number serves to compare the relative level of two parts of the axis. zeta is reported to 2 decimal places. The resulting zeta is 1.95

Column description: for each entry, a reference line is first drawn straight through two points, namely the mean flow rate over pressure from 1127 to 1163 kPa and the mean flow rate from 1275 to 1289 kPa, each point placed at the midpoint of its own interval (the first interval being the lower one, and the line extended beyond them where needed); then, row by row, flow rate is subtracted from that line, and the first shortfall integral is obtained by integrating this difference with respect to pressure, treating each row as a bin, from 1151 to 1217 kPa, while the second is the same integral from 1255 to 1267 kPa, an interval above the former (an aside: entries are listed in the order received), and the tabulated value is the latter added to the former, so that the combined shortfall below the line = 2736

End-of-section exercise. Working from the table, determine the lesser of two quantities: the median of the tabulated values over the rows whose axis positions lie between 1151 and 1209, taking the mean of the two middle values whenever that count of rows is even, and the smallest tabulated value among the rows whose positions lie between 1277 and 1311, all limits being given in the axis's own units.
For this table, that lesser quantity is 280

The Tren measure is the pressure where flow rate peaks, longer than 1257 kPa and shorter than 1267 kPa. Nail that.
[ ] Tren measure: 1266 kPa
